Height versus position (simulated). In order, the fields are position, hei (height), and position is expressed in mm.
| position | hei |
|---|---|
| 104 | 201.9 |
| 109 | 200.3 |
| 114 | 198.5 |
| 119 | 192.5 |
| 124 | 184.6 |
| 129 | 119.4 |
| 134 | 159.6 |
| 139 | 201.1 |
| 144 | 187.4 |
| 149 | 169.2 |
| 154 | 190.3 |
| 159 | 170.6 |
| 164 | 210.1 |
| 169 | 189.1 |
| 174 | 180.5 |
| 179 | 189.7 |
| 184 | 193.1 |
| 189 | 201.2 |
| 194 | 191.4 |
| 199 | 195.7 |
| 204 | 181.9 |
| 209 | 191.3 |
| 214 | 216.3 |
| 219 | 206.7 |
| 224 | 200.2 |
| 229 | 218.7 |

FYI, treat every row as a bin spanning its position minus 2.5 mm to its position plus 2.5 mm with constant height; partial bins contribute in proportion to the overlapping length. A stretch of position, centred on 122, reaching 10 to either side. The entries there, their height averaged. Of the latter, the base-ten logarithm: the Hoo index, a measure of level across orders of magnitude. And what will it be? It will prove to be 2.24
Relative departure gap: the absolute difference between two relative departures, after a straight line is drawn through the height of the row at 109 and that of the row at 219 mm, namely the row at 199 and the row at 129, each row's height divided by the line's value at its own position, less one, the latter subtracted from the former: 0.36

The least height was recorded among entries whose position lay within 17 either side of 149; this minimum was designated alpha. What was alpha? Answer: 159.6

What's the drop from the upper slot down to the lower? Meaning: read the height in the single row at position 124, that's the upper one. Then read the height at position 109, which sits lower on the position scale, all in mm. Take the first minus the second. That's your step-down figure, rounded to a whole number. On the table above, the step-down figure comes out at -16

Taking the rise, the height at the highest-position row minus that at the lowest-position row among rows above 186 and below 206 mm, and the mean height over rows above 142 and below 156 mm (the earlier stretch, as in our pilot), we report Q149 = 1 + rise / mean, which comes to 0.89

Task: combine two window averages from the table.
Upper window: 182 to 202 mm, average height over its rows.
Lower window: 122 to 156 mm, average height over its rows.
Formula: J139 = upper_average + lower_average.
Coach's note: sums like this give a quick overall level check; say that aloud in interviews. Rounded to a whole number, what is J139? 368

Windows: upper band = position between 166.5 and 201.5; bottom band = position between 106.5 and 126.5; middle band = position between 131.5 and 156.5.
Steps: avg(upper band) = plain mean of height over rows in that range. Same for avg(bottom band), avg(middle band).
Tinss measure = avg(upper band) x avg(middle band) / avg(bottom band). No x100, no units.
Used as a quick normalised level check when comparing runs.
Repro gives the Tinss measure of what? 179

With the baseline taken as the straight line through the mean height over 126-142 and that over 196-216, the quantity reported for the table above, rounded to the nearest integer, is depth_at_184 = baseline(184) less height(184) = -8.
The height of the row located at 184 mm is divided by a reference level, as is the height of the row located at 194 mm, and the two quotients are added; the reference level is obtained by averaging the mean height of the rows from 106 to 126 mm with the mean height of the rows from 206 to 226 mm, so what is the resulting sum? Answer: 1.93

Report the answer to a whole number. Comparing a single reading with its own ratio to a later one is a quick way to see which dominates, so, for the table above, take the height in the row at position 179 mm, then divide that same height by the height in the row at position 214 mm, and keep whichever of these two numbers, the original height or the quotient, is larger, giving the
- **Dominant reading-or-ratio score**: 190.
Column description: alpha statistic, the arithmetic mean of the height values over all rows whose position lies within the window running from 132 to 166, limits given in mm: 184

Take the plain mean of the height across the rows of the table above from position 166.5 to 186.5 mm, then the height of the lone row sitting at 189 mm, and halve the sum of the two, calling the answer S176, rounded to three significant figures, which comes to 195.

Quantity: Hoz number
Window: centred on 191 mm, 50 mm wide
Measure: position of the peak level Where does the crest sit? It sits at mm 214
